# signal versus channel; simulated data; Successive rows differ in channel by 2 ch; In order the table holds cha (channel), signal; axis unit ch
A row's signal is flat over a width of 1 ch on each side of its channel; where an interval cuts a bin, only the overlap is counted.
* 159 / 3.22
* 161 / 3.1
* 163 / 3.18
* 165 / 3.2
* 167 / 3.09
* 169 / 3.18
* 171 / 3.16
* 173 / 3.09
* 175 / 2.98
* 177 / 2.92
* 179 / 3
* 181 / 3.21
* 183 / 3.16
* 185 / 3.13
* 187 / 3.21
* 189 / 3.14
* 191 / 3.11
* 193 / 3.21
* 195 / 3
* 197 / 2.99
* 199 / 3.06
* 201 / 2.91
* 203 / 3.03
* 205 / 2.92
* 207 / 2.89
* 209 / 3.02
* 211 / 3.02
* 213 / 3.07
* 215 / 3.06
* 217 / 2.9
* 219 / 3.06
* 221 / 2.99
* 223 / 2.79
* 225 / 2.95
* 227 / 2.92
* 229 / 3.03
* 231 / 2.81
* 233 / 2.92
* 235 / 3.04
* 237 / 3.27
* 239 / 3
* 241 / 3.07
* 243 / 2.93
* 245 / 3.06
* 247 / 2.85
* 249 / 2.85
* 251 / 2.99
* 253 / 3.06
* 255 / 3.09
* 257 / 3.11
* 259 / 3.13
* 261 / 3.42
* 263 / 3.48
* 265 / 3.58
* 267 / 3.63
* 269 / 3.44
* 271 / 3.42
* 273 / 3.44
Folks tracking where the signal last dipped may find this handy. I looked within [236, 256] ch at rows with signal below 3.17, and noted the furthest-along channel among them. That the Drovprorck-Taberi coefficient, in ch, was 255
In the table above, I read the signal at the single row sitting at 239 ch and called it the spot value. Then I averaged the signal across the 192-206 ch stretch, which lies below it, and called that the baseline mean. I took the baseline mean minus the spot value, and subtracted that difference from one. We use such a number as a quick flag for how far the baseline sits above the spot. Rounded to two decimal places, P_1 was 0.98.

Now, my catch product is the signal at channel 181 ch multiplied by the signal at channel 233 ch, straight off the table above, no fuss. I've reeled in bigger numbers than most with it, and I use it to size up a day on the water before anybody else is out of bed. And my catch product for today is 9.37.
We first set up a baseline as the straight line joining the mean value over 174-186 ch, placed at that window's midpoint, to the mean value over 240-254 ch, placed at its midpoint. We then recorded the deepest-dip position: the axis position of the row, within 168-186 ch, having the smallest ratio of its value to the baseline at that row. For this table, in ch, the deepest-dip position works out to 177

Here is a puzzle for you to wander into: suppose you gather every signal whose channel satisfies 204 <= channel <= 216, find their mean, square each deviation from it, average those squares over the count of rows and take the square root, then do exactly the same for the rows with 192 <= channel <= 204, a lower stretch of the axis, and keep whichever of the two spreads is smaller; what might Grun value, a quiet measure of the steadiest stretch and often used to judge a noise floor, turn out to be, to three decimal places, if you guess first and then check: 0.068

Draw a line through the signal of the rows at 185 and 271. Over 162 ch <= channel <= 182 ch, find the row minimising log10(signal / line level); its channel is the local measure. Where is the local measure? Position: 177 ch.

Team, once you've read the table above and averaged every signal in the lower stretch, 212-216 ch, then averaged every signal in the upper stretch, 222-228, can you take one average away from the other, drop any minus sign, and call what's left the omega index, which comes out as 0.18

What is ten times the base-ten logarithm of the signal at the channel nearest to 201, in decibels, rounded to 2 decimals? 4.64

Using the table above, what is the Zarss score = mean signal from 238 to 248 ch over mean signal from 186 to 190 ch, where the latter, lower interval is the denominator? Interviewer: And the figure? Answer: 0.94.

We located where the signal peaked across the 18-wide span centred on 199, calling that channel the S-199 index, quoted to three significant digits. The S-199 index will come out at 193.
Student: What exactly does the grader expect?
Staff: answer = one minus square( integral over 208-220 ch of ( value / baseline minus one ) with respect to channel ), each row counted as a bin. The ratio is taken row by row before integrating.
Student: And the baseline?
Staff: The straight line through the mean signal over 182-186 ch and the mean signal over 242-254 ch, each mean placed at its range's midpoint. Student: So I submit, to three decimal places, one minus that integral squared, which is 0.981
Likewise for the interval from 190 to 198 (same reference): 0.990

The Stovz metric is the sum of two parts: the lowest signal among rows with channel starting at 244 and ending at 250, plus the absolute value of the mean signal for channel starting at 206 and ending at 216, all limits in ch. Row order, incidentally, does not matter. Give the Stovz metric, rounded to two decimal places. 5.86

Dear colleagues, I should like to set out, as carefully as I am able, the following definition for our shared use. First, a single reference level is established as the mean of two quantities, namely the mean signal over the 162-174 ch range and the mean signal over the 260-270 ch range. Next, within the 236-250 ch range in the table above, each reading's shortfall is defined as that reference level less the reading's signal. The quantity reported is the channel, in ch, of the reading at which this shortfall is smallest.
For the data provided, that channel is 237 ch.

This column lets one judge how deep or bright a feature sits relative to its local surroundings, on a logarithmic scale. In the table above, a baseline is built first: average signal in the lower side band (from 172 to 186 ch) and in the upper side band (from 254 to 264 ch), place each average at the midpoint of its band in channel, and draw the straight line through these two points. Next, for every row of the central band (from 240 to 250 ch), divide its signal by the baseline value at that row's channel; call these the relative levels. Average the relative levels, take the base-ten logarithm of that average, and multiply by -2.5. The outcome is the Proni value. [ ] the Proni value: 0.093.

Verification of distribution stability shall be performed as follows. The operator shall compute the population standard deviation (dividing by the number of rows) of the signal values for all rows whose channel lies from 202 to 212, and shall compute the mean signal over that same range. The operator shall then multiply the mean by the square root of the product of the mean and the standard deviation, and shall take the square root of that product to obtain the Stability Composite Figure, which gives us 1.12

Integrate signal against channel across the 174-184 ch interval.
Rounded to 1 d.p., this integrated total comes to 30.5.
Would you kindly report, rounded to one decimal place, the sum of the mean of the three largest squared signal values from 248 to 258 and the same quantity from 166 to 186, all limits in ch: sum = 19.7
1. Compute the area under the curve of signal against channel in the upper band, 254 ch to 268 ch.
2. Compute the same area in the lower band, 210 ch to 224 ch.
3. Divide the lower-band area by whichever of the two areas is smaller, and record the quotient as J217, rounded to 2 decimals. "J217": 1.00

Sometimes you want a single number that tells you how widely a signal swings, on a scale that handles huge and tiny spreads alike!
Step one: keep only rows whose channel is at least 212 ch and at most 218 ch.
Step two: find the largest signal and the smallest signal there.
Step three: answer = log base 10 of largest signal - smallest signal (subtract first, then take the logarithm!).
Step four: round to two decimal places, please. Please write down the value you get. -0.77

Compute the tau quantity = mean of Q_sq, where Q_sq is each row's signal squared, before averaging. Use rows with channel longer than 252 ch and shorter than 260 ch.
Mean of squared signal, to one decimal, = 9.6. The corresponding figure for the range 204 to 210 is 8.7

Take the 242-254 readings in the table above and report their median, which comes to 2.96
